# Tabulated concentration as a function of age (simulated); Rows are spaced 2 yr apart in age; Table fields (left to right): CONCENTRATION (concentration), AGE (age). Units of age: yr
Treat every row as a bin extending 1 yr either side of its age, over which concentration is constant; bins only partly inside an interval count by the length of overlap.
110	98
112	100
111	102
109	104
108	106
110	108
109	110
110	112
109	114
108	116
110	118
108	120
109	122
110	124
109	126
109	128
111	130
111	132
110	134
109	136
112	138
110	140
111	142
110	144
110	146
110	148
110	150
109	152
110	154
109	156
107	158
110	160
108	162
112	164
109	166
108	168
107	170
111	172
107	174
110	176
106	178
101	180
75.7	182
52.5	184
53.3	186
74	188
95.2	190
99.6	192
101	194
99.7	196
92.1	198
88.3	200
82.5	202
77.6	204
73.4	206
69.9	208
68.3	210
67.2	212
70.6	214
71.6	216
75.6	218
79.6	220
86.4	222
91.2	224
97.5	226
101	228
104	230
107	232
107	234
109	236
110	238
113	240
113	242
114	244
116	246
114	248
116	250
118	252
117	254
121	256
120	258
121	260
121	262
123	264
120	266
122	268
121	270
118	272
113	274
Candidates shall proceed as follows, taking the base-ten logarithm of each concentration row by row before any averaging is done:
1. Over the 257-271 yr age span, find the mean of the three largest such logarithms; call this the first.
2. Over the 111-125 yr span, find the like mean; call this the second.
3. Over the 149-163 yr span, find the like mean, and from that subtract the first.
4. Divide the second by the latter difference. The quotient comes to -45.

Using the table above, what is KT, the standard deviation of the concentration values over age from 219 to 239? 10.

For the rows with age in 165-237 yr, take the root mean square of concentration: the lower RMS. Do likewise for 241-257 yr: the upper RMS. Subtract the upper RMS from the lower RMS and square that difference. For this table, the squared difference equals 618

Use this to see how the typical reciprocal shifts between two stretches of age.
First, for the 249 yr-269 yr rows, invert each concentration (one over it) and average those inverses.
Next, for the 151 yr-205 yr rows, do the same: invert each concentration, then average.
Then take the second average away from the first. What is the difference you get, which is -0.0024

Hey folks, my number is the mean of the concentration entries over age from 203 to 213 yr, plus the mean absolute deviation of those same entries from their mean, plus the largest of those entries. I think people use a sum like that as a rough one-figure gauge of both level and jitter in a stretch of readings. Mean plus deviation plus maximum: 152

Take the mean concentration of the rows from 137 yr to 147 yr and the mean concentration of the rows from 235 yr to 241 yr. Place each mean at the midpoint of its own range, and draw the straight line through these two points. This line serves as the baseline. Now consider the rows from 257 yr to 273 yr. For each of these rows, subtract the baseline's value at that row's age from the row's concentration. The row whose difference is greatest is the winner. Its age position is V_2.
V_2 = 264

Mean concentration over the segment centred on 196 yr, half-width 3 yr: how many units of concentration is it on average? 98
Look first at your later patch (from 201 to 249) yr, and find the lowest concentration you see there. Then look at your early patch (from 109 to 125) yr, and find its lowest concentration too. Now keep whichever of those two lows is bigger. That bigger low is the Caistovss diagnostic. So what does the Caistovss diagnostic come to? 108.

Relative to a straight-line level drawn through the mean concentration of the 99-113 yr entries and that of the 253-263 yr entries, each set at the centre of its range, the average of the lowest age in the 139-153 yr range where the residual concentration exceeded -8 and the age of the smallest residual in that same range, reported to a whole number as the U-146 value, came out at 146 yr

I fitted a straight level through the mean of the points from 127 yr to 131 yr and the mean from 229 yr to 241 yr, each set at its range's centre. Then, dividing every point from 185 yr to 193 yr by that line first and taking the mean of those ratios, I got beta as 0.74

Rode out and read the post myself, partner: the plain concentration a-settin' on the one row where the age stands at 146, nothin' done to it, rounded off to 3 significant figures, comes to 110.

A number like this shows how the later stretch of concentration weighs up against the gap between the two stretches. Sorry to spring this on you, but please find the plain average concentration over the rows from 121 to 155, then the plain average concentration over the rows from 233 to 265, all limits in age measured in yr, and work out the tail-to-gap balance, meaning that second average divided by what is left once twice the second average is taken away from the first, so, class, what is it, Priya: -0.95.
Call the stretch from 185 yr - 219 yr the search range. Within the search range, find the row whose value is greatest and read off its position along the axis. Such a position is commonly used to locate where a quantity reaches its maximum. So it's 194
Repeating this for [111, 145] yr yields 138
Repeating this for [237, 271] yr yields 264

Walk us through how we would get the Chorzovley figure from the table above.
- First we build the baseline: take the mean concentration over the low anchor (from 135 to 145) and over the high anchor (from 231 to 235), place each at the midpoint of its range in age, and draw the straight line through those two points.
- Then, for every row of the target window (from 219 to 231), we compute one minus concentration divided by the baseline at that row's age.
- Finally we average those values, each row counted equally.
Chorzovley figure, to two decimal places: 0.13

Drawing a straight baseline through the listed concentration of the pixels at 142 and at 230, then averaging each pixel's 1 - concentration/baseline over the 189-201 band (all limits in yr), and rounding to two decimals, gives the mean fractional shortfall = 0.10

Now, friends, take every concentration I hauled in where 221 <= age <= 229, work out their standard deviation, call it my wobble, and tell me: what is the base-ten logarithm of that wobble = 0.8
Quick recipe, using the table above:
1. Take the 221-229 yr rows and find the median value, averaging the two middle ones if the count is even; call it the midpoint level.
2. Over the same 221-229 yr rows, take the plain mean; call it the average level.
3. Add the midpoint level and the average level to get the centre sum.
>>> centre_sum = 188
